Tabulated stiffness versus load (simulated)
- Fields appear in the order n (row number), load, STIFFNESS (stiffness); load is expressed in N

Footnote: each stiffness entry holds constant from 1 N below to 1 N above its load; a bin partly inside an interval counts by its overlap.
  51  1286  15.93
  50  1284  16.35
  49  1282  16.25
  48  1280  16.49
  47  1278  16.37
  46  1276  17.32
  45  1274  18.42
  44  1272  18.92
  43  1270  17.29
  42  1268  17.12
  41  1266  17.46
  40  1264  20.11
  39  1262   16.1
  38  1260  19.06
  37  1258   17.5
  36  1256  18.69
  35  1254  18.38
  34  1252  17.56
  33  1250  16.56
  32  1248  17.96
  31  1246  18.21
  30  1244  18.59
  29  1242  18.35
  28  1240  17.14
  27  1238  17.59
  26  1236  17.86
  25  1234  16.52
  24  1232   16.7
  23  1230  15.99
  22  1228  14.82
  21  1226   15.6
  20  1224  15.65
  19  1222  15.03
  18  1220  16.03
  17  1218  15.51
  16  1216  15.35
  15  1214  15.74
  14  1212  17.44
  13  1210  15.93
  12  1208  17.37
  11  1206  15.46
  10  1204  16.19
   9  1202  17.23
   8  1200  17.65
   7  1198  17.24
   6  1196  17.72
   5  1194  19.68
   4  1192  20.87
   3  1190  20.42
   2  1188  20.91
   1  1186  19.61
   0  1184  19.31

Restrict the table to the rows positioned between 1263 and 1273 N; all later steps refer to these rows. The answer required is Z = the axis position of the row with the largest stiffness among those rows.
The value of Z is 1264 N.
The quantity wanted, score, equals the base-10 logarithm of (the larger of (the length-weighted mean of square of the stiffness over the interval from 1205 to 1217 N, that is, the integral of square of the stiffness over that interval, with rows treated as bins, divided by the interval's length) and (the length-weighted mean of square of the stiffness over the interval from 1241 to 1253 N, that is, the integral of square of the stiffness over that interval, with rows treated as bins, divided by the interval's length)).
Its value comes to 2.505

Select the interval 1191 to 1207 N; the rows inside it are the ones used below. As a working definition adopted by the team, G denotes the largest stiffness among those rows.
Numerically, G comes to 20.87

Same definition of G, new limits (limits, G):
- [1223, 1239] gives 17.86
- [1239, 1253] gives 18.59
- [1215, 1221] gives 16.03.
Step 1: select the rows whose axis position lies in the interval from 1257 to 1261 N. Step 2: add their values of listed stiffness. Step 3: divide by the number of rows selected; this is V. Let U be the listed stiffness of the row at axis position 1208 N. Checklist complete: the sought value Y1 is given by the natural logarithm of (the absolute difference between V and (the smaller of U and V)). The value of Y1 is -0.1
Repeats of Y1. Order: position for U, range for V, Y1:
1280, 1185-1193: 1.4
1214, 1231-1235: -0.1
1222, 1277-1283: 0.3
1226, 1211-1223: -1.4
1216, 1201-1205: 0.3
